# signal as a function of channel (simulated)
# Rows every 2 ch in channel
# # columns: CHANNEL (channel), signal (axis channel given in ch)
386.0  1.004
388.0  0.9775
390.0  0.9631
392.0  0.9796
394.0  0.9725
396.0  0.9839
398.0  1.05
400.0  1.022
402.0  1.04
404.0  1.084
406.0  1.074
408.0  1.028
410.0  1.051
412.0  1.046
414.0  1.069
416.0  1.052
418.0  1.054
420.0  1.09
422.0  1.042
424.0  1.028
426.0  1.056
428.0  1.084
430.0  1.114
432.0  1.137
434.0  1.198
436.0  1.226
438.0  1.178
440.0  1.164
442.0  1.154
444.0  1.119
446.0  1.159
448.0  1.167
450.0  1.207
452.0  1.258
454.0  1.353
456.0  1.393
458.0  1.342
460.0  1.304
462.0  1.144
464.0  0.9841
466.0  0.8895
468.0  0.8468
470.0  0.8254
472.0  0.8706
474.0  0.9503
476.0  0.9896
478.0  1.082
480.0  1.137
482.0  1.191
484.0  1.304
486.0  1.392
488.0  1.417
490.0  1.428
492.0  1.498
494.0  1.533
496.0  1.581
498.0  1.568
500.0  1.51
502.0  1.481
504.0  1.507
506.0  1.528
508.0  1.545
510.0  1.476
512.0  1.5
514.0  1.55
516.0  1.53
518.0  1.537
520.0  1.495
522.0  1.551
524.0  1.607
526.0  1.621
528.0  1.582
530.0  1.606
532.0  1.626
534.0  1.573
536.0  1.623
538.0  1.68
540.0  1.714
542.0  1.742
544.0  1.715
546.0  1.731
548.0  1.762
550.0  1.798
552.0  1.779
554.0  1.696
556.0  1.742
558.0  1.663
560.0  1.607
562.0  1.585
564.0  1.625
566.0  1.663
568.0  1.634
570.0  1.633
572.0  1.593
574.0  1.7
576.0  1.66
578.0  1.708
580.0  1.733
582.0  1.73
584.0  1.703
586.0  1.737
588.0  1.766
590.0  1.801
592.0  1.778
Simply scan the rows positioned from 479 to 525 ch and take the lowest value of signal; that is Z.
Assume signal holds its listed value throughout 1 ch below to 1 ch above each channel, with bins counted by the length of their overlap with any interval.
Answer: 1.137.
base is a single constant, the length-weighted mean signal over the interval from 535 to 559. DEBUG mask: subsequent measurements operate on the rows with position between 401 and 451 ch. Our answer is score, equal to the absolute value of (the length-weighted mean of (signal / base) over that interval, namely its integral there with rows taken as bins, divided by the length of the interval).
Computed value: 0.64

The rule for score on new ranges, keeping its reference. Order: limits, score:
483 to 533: 0.88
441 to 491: 0.67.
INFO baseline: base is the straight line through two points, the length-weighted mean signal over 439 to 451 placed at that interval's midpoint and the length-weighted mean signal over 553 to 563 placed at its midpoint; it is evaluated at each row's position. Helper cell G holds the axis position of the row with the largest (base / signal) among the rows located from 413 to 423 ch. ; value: 422.0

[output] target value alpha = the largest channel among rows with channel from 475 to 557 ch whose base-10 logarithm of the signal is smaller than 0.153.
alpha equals 488.0 ch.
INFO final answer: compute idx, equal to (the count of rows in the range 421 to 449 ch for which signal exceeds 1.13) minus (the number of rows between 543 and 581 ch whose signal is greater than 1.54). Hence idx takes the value -11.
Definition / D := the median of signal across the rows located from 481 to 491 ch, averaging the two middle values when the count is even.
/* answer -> 1.4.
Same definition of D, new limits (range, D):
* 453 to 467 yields 1.3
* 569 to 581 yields 1.7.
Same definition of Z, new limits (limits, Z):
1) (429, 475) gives 0.8254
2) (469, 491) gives 0.8254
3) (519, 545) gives 1.495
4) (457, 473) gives 0.8254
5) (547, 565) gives 1.585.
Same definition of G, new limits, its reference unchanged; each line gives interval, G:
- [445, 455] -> 448.0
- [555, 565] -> 562.0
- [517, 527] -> 520.0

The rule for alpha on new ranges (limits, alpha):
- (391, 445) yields 444.0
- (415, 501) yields 488.0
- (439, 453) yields 452.0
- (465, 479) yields 478.0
